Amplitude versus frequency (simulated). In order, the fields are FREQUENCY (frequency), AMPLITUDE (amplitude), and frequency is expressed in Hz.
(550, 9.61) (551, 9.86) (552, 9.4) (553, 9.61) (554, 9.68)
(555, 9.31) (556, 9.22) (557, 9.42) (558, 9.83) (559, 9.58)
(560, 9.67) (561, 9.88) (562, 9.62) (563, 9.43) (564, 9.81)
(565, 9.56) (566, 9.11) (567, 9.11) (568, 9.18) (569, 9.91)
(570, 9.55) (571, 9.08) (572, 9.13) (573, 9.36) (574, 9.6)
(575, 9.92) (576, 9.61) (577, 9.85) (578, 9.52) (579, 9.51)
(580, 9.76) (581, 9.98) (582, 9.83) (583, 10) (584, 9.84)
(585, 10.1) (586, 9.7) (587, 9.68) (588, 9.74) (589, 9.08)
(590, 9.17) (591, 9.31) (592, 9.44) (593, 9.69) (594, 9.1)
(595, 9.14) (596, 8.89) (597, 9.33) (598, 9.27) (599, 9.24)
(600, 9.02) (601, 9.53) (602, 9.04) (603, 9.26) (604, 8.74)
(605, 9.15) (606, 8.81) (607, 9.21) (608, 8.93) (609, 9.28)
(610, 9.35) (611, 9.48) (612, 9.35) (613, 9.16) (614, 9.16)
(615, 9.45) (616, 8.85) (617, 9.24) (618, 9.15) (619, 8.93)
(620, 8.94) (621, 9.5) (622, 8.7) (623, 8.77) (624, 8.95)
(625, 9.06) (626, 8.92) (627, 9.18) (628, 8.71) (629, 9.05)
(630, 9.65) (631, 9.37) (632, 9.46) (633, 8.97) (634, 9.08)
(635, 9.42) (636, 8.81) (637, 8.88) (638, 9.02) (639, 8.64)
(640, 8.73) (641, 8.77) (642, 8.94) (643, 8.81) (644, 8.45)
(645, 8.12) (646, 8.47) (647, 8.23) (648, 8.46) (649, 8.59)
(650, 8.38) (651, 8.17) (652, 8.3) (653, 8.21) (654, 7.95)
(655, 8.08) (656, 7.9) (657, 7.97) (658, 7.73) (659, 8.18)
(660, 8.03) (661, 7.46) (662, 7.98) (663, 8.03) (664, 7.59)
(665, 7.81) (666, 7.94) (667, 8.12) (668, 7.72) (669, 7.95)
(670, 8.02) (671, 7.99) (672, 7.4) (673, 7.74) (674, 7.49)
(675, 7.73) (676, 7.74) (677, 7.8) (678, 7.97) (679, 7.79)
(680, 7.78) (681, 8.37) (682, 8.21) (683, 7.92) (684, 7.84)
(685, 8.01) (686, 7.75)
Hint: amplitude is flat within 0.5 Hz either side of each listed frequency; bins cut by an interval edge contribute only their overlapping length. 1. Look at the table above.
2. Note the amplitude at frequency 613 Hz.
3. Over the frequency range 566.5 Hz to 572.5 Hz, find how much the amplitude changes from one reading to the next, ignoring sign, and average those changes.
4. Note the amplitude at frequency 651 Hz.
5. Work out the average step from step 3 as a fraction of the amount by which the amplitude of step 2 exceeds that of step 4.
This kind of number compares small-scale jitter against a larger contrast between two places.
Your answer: 0.34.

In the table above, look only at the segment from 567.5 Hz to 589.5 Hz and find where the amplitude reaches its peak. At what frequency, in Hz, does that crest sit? 585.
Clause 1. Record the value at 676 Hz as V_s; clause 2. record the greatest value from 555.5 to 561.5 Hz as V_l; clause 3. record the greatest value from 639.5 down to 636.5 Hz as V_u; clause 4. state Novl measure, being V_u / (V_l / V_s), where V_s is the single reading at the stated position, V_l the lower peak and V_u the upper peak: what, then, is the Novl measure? 7.1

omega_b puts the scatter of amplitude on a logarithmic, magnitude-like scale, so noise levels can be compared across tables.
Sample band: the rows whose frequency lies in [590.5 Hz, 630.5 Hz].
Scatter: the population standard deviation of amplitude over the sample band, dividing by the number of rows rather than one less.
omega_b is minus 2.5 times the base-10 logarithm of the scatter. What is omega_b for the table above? 1.49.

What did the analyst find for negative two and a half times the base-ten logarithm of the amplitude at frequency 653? -2.286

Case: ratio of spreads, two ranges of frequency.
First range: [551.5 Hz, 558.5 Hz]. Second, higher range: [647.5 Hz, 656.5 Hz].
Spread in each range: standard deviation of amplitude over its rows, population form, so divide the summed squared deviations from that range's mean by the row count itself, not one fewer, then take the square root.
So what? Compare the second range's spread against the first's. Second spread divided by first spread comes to 1.1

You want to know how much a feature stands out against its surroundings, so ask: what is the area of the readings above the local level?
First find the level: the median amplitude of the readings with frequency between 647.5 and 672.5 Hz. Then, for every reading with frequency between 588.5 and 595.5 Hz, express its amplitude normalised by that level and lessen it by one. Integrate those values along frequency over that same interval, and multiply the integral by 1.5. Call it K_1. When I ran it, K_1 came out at 1.7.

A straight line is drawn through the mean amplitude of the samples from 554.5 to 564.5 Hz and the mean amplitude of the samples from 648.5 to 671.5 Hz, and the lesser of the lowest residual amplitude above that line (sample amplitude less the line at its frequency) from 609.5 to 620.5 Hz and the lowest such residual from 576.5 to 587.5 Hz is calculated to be 0.16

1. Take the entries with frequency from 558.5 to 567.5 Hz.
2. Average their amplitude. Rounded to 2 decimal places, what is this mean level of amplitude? 9.53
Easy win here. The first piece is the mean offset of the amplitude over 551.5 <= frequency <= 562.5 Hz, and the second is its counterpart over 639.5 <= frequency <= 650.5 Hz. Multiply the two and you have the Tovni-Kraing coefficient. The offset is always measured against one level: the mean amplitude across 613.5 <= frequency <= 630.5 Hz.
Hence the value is -0.26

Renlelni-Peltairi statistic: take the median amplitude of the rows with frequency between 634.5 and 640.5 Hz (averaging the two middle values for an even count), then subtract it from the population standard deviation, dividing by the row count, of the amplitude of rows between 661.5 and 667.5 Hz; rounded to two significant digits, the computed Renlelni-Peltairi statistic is -8.7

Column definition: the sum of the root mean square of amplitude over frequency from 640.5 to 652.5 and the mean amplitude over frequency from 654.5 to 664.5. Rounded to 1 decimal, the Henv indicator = 16.4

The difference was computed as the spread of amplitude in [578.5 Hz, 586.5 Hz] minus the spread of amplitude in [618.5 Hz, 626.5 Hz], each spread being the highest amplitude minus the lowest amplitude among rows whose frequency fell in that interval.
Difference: -0.21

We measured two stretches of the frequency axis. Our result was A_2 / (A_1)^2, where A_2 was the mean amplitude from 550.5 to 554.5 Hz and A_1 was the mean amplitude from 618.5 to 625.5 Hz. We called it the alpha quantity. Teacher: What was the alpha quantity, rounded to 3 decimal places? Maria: 0.120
